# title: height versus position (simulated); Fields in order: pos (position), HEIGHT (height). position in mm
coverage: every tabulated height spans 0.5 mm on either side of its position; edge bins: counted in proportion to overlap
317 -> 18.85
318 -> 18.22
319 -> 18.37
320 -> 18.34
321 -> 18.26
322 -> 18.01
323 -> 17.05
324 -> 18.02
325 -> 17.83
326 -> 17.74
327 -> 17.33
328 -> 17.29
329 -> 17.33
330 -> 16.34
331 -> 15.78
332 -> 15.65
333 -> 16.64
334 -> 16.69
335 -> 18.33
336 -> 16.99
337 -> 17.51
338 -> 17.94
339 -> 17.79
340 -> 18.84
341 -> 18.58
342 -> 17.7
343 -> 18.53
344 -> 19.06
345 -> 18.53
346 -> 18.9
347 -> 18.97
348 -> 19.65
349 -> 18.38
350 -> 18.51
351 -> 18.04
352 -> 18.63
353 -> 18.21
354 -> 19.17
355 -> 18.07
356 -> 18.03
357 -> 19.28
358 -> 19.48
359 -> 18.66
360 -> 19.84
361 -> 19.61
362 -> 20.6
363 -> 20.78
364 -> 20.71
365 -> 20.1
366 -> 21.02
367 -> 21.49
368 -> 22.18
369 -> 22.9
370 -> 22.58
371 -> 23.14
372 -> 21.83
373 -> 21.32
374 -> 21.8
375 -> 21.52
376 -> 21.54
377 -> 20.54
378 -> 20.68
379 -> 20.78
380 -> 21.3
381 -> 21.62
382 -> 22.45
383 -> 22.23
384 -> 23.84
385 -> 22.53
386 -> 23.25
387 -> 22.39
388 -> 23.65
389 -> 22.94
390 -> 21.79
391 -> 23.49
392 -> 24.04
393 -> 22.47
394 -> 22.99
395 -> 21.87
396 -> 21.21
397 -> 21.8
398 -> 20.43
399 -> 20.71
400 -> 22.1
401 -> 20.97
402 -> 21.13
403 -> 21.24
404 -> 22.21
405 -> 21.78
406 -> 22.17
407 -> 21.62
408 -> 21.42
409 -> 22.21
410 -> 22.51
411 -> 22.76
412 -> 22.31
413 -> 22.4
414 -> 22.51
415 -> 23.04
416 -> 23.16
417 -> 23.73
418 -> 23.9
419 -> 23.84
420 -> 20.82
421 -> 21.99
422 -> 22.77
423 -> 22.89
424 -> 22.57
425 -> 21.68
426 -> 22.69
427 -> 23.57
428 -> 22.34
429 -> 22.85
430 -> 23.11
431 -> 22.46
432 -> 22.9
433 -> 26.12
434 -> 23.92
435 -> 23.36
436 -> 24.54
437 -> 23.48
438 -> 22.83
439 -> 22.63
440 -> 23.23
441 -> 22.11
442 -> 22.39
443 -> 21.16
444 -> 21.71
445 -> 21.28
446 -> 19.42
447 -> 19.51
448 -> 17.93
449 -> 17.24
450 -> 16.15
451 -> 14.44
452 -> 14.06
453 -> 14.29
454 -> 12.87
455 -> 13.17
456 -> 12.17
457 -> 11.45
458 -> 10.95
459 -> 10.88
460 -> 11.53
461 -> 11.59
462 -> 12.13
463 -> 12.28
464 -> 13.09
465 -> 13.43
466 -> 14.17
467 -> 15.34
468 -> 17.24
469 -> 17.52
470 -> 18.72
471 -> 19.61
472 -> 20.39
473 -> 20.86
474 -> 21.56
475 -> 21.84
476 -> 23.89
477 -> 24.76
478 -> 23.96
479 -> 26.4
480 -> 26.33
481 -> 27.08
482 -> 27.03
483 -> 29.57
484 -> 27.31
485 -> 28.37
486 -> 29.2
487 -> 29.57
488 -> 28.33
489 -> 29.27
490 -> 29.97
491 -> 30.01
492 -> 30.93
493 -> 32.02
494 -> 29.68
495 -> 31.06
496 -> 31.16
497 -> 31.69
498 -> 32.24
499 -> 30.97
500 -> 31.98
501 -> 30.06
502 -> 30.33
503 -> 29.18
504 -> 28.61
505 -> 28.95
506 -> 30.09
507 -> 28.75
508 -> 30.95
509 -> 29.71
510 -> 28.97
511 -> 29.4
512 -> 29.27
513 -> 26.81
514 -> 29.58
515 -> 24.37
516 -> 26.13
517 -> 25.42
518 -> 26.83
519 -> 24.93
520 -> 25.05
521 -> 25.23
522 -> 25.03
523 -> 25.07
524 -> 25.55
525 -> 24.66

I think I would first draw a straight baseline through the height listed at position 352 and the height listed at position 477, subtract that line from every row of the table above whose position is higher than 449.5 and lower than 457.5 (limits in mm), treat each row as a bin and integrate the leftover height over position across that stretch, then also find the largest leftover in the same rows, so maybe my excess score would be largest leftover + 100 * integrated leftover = -8033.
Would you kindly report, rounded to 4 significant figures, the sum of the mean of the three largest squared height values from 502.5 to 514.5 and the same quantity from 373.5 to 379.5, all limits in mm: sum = 1383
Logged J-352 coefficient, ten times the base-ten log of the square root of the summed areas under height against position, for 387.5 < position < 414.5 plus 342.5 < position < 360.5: 14.9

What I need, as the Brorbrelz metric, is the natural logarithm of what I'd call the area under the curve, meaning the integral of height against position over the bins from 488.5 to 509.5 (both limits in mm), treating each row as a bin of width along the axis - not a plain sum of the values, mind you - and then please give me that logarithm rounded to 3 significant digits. 6.46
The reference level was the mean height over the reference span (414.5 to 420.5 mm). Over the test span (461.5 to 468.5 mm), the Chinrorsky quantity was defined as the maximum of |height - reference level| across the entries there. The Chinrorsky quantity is 11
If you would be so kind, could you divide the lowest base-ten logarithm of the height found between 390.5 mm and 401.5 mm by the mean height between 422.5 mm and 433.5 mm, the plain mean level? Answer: 0.057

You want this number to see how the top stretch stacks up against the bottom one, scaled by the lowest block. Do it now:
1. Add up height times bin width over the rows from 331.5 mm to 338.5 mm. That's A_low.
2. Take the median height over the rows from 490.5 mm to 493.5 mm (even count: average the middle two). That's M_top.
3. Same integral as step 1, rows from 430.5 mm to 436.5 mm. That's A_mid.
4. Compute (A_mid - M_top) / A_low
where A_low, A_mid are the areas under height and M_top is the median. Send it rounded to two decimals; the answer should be 0.94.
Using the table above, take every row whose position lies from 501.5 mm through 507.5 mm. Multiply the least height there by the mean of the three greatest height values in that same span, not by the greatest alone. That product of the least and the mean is 854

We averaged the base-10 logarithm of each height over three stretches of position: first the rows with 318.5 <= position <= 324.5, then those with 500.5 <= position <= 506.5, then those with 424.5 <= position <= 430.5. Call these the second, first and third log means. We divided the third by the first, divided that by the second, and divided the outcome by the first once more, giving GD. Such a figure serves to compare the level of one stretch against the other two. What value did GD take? 0.500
